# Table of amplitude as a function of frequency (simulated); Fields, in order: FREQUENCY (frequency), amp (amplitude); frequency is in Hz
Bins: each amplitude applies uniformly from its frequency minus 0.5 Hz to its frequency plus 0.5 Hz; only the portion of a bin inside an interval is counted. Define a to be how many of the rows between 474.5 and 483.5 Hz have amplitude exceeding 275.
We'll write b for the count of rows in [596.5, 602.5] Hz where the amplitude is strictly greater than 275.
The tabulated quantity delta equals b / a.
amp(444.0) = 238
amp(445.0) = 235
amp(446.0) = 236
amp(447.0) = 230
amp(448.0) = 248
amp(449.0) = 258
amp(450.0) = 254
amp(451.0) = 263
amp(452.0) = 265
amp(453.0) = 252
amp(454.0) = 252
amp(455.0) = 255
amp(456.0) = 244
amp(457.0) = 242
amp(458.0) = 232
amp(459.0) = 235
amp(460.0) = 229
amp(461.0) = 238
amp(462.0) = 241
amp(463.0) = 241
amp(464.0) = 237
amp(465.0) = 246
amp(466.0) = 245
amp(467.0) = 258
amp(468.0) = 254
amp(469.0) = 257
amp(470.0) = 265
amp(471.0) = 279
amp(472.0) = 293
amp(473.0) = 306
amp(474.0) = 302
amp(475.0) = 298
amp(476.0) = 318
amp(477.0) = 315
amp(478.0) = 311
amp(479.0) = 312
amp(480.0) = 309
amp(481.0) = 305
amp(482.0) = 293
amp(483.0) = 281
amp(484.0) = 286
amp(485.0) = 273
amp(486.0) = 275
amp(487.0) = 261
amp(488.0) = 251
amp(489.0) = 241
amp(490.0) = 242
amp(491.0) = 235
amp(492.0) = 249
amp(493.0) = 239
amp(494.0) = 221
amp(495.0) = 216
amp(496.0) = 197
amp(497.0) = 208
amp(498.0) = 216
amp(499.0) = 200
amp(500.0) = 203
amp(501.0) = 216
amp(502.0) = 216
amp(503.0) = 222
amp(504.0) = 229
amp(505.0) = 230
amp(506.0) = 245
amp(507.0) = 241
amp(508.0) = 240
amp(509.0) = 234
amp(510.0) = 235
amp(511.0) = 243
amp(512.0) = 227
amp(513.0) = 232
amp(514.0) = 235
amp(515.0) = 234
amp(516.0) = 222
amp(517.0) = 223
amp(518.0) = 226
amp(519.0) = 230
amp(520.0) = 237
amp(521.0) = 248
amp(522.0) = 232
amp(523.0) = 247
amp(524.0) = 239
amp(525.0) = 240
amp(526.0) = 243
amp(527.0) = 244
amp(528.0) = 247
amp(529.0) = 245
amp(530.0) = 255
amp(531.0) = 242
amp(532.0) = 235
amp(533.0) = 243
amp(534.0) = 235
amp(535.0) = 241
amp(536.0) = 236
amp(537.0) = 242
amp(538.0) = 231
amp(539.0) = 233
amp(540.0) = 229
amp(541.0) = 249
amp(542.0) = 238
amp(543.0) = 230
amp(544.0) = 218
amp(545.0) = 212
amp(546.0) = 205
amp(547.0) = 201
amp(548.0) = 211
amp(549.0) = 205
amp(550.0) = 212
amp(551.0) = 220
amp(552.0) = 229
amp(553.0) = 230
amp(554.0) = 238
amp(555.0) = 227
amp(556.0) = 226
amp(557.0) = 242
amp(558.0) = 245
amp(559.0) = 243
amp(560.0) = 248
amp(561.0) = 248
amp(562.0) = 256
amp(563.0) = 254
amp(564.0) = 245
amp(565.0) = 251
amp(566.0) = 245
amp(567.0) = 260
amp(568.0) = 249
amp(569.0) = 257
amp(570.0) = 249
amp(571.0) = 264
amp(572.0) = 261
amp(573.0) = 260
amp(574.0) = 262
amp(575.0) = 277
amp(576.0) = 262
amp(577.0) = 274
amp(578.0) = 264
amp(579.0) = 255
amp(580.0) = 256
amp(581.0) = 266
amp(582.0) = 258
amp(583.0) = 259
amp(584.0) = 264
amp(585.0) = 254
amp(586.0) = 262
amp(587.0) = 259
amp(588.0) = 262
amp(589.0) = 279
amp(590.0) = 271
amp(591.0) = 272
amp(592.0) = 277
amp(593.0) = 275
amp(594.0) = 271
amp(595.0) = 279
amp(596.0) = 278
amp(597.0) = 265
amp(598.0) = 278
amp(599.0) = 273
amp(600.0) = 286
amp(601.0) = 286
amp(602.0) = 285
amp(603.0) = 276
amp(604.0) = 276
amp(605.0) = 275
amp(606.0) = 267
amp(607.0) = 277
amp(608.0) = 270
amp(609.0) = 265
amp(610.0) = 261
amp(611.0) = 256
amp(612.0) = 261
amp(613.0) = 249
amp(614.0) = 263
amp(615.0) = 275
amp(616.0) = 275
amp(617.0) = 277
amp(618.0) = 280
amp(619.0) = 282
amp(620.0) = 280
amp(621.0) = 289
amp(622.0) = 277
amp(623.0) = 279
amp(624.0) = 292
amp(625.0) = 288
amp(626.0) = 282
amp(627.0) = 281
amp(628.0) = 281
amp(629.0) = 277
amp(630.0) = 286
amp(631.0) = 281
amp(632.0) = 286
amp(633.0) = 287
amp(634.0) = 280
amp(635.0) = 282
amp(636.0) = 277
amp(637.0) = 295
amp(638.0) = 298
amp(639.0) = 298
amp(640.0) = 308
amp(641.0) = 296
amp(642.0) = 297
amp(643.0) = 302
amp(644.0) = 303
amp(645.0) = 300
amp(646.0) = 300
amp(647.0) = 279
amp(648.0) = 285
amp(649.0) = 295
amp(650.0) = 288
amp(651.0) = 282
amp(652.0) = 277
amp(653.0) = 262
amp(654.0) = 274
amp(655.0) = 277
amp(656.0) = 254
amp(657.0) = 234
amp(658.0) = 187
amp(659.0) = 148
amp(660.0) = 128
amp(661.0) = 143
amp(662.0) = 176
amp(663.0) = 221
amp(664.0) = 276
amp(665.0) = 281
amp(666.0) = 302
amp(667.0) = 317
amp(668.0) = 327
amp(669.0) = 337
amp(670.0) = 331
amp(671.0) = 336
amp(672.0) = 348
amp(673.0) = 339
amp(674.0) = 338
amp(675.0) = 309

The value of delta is 0.44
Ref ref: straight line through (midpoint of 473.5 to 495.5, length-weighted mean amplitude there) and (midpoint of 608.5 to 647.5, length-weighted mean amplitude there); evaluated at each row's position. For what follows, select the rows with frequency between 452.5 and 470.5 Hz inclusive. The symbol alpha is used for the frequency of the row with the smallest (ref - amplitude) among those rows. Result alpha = 470.0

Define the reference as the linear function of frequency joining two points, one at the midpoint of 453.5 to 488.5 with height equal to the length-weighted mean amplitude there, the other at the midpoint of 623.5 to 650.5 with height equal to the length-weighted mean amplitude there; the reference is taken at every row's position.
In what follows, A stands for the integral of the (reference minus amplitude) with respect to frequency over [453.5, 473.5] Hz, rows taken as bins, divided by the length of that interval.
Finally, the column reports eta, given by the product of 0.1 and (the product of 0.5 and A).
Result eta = 0.82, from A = 16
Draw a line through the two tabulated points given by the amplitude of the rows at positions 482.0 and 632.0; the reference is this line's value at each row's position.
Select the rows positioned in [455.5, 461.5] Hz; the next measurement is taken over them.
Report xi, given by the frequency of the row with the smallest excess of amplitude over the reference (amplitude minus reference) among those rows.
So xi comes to 460.0 Hz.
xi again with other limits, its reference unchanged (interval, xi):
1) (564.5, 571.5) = 566.0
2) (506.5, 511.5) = 509.0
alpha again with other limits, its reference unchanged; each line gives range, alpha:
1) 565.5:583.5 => 575.0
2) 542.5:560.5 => 560.0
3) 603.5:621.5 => 621.0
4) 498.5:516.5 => 506.0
